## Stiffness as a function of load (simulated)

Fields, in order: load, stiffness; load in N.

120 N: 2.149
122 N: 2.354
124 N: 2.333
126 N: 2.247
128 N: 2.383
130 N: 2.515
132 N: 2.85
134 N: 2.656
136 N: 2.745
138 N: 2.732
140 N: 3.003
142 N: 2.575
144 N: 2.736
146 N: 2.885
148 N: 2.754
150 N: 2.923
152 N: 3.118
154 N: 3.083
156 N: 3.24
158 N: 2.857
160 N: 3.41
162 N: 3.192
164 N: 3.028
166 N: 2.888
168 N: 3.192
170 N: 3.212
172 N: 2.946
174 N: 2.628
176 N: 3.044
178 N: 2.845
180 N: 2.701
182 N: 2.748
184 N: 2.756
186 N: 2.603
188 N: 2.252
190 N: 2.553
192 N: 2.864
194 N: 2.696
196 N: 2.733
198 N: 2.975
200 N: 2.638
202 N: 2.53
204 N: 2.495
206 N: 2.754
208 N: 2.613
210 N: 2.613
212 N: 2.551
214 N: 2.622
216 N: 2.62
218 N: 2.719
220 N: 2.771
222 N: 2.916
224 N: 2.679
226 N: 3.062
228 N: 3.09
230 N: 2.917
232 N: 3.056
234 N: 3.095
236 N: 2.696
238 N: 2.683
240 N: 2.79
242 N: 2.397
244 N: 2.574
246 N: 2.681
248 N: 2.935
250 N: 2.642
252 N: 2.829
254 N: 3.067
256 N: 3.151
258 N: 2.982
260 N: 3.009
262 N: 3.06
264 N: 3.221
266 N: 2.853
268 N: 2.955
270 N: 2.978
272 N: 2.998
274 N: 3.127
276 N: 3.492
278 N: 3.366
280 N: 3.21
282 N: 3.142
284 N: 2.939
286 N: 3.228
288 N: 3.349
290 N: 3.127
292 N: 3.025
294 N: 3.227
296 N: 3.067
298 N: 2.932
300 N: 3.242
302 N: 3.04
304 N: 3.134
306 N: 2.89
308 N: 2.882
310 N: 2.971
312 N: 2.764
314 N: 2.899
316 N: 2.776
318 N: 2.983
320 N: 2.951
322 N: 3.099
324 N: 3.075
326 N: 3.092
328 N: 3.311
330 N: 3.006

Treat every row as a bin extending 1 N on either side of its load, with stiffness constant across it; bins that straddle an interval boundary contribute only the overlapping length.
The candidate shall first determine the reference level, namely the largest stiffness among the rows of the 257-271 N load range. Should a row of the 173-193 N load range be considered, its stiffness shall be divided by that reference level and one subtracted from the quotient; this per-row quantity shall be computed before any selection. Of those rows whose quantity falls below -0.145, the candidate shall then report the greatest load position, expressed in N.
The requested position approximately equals 190 N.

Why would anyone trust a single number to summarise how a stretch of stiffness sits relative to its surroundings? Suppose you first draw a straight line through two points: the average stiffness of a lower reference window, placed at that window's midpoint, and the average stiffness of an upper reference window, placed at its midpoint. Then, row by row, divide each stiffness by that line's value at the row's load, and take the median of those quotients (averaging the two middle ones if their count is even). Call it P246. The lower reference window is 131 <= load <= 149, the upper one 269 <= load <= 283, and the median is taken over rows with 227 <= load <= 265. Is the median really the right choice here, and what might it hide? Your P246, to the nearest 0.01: 0.95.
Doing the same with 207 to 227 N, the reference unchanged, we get 0.88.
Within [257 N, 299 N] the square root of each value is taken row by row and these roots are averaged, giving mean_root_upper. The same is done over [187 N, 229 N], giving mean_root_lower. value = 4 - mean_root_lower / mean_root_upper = 3.07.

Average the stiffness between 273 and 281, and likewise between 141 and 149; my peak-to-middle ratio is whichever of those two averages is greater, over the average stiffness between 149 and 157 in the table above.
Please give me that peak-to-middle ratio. 1.07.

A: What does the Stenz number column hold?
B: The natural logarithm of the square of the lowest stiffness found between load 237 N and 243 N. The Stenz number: 1.75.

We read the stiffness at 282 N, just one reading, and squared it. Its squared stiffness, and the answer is 9.9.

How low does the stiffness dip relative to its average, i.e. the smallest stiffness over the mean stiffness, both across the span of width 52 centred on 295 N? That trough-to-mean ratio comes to 0.901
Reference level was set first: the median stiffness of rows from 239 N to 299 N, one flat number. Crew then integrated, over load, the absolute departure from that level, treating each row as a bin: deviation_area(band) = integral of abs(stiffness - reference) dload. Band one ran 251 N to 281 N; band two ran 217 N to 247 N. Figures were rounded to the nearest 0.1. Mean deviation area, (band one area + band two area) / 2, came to 5.7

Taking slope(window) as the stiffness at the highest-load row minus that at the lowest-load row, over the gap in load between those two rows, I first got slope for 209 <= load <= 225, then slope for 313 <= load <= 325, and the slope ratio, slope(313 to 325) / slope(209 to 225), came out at 3.7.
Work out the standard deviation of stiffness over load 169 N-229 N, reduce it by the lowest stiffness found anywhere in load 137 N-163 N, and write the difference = -2.37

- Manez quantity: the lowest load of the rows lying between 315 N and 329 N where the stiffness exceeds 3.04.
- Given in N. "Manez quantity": 322 N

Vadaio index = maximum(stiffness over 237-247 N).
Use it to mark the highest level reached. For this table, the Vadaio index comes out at 2.79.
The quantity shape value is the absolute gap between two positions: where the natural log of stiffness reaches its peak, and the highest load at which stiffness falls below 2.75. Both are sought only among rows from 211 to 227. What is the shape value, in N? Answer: 2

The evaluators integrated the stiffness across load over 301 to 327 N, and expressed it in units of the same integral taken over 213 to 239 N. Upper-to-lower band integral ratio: 1.04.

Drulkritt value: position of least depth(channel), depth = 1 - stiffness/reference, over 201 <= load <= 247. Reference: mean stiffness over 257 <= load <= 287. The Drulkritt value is 234 N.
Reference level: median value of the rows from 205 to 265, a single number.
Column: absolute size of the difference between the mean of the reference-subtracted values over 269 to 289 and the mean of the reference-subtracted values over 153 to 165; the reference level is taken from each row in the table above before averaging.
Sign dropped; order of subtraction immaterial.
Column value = 0.05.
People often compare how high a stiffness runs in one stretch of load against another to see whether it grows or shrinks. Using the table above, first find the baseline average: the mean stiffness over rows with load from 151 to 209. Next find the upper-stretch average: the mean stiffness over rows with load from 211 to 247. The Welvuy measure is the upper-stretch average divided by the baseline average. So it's 0.97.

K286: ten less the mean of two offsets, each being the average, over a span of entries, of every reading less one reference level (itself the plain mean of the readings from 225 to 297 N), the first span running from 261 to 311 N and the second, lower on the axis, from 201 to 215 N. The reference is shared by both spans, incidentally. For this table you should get 10.2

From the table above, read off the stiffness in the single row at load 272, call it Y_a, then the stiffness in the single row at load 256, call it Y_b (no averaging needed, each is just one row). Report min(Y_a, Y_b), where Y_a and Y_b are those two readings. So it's 3.00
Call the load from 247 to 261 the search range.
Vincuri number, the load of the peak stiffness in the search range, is 256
